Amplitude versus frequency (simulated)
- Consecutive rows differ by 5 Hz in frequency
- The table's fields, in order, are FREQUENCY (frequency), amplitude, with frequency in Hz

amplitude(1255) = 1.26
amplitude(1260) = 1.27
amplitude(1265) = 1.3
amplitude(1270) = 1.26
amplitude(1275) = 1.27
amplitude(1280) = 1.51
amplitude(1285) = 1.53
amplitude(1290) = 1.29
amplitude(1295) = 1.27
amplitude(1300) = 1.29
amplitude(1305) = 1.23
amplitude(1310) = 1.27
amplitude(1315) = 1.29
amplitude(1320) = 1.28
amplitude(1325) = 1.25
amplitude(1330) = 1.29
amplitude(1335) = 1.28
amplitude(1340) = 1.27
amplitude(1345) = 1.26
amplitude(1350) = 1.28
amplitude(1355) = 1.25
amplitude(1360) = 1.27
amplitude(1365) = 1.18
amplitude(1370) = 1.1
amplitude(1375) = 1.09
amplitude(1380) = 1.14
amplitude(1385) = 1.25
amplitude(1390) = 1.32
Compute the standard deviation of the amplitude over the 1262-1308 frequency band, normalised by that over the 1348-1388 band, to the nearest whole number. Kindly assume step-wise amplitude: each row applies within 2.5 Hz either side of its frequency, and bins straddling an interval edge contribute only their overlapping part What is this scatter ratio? 1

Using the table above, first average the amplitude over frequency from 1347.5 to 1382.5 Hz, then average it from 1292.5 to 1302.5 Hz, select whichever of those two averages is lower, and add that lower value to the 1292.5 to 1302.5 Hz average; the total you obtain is 2.47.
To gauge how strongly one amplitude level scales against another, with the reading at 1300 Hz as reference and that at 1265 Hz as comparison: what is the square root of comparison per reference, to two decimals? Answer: 1.00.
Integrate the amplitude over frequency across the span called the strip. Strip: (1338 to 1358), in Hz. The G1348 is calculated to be 25.30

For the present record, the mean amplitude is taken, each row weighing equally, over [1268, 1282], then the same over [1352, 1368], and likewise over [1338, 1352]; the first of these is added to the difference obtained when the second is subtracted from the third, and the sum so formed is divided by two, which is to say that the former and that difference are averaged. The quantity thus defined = 0.69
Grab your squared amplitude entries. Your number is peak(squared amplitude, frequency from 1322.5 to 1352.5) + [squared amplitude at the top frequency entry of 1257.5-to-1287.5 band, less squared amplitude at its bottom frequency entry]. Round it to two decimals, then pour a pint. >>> 2.39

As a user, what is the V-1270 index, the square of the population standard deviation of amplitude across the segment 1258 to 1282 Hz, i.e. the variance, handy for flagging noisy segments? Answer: 0.0090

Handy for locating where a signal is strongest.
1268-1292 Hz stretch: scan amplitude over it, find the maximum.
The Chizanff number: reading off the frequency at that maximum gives 1285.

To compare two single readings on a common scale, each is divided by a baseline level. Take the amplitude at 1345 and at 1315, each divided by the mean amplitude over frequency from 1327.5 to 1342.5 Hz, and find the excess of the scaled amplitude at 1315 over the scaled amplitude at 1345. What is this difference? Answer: 0.023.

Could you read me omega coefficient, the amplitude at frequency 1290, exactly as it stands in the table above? 1.29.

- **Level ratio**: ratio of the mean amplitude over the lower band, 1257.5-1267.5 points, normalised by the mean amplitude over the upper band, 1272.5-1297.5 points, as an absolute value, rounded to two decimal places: 0.94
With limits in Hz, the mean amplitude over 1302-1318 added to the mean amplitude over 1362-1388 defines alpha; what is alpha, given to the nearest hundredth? 2.42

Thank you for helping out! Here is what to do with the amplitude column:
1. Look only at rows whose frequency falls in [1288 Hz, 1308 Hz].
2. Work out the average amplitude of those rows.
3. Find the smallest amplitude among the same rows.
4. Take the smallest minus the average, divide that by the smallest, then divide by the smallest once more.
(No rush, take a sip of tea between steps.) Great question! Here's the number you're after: -0.026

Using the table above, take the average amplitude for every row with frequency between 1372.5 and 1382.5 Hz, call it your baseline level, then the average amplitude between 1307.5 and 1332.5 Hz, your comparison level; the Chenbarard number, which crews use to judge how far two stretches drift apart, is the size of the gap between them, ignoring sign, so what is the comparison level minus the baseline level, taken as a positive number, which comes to 0.16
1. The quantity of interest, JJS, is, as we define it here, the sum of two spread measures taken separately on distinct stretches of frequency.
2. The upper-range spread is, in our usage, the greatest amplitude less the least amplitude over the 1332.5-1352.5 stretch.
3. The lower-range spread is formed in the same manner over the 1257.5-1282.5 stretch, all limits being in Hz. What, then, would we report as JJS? 0.27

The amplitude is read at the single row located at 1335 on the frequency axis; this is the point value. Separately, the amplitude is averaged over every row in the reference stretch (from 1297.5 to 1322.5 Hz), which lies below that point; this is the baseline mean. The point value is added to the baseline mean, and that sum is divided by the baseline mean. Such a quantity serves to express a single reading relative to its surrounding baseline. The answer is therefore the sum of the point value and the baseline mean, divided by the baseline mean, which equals 2.01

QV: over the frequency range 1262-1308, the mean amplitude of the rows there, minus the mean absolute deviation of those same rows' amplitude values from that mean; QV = 1.24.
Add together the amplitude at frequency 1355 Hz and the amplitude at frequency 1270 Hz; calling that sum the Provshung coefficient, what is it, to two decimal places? 2.51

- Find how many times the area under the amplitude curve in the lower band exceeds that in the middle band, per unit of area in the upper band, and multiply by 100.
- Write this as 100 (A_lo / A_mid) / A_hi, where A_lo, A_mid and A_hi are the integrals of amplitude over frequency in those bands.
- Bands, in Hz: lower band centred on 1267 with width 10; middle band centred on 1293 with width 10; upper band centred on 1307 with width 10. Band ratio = 8.0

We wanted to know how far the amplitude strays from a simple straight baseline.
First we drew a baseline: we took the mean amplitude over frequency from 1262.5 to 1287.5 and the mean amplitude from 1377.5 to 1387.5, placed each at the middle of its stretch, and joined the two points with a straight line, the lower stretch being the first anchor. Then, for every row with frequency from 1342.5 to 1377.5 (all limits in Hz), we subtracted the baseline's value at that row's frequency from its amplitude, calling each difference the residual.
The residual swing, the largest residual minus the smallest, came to 0.16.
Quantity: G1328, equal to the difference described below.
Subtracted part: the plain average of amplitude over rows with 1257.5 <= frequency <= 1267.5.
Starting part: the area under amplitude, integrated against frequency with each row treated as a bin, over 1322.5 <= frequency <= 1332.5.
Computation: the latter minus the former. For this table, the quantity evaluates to 11.4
